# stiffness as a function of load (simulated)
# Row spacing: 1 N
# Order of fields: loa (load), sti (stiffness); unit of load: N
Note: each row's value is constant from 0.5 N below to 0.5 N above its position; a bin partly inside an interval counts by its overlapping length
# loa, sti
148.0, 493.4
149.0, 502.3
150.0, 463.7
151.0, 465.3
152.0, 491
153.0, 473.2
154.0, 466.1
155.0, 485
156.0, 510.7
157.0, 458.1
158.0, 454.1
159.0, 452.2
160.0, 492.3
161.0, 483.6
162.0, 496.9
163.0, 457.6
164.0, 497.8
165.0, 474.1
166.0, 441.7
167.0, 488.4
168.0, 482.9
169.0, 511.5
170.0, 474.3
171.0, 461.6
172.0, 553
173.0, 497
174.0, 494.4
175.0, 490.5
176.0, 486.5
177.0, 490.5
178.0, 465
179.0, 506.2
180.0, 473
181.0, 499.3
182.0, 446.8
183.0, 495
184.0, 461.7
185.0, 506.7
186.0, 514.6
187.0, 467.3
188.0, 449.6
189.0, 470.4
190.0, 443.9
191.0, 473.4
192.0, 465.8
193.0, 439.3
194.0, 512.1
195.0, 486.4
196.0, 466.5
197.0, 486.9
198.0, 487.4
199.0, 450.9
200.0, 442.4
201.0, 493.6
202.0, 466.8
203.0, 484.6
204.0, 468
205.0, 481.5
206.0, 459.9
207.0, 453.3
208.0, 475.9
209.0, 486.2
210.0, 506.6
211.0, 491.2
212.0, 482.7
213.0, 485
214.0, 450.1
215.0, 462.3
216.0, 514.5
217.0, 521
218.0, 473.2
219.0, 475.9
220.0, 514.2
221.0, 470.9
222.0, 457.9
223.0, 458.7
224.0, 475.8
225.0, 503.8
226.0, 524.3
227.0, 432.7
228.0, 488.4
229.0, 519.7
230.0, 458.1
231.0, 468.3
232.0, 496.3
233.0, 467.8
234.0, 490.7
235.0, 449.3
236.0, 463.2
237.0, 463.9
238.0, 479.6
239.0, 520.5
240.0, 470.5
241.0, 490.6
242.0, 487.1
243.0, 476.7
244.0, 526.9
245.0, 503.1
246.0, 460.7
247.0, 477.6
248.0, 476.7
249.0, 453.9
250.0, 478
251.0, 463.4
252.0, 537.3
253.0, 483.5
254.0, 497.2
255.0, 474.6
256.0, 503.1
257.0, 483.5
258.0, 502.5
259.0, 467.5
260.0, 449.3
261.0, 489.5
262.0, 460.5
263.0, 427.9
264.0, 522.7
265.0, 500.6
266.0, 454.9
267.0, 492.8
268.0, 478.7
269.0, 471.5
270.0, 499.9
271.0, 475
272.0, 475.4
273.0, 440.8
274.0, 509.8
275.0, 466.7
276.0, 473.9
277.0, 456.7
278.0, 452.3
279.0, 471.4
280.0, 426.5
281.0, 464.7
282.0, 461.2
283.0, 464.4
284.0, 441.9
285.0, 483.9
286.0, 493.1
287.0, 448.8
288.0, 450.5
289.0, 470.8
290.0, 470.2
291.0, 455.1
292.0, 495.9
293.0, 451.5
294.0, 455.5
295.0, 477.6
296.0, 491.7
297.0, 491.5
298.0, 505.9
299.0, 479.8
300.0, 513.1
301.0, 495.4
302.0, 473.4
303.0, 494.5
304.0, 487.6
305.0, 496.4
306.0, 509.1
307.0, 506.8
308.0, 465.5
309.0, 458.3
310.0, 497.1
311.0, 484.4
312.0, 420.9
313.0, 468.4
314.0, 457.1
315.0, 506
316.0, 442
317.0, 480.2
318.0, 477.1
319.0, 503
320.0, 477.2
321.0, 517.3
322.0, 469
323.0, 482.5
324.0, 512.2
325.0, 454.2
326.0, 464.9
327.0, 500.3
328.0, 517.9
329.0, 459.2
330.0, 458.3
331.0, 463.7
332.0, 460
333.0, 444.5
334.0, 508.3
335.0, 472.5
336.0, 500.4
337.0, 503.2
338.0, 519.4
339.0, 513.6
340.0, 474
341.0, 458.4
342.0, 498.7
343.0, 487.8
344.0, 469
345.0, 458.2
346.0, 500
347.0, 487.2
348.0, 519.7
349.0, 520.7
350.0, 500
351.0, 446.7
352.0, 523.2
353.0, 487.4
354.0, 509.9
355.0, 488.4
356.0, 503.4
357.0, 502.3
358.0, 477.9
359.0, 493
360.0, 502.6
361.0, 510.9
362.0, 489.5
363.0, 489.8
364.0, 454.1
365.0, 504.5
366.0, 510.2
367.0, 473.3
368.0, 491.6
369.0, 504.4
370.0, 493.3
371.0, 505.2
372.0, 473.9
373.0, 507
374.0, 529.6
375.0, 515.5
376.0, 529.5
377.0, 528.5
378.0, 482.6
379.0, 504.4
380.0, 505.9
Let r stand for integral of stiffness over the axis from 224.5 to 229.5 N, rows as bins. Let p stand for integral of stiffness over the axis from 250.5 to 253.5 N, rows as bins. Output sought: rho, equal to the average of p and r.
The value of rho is 1977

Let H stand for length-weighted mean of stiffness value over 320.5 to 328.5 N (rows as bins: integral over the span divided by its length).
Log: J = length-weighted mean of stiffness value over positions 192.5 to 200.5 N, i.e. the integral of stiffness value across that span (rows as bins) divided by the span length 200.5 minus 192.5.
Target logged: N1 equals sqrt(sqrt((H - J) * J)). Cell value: 9.6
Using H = 490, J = 471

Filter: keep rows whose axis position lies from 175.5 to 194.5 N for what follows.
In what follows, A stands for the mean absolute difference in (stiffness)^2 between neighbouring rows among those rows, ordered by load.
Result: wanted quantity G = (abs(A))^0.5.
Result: 173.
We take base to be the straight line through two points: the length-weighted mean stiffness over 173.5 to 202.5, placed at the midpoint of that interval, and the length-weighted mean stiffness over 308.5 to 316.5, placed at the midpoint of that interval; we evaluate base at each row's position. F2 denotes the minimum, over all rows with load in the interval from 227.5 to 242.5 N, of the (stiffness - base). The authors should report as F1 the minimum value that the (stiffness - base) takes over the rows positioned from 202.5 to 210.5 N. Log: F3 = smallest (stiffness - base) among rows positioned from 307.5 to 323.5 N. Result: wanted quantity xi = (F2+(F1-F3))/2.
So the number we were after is 0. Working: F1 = -22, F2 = -24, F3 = -46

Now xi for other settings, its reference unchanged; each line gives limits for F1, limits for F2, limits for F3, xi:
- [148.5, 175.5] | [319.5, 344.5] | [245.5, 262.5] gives -18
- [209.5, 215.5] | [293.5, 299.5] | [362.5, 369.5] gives -15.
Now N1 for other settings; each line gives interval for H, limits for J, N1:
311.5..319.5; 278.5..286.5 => 7.2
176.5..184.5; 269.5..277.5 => 6.9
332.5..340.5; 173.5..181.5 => 6.6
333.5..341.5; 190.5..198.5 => 9.4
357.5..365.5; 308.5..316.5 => 10.2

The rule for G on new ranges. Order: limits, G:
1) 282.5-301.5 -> 140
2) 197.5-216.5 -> 141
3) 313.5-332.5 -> 169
